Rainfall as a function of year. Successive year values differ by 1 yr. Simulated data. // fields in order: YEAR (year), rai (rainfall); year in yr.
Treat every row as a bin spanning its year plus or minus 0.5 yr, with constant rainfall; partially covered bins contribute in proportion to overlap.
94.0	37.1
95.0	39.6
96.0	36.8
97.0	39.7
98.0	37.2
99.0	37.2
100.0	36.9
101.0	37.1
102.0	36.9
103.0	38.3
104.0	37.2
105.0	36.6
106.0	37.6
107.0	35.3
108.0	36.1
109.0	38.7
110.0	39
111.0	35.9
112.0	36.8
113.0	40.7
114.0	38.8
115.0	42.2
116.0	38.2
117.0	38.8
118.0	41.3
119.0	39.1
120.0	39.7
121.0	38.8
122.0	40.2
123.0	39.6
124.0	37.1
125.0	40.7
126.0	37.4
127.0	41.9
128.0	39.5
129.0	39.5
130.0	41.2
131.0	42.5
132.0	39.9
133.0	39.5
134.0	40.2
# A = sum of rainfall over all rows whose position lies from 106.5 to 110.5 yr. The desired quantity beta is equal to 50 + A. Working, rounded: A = 149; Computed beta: 199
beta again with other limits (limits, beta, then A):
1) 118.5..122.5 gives 208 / 158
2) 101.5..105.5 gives 199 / 149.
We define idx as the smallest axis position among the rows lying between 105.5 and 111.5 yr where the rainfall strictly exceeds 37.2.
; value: 106.0 yr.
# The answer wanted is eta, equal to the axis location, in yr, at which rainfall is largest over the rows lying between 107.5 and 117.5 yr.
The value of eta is 115.0 yr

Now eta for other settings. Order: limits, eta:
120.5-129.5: 127.0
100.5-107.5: 103.0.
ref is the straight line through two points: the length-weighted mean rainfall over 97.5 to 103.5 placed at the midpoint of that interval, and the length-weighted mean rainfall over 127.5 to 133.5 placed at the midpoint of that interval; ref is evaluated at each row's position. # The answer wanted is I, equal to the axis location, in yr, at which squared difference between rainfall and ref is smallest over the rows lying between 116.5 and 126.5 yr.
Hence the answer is 123.0 yr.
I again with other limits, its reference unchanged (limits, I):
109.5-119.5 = 119.0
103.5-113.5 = 106.0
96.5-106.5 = 99.0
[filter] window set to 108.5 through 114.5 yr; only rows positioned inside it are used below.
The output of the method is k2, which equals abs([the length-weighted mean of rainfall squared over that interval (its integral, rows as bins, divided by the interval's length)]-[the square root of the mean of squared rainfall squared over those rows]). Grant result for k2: 4.8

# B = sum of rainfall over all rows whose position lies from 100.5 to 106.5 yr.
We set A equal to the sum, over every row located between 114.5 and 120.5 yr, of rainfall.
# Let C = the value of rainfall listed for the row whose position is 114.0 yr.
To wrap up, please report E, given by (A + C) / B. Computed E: 1.24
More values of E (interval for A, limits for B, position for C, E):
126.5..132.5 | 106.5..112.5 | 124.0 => 1.27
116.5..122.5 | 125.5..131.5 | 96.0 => 1.14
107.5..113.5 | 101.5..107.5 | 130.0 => 1.21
